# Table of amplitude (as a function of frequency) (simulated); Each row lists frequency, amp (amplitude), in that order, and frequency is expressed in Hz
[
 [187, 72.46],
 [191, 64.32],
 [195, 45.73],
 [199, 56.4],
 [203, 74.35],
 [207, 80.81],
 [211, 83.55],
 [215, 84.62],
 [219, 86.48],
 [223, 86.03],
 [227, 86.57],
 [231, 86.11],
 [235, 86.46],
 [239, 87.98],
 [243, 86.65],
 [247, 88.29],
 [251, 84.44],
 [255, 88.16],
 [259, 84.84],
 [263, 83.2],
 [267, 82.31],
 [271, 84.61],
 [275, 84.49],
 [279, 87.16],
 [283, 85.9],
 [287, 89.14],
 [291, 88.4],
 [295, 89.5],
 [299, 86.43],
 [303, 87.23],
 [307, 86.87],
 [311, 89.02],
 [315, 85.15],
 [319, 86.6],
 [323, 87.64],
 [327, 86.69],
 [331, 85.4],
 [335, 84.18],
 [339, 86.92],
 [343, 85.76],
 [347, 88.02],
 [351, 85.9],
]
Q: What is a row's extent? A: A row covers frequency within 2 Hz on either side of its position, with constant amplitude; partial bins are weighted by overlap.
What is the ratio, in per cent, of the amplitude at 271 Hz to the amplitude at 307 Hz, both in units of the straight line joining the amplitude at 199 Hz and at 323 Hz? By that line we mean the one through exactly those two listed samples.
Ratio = 109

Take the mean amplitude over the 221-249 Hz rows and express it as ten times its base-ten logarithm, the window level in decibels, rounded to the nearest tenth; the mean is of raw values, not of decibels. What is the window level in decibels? 19.4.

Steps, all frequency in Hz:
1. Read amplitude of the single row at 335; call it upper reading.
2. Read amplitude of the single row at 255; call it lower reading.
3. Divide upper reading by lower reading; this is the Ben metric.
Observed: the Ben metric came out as 0.95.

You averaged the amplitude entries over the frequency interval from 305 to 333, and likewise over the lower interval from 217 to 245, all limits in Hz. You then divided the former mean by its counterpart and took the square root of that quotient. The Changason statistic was 1.00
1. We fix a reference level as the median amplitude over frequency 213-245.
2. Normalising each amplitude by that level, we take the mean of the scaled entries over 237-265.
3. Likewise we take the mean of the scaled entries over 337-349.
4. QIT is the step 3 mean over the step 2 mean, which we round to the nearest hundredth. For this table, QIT 1.01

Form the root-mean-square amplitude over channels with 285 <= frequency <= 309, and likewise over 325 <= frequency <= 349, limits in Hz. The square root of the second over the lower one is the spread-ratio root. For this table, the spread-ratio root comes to 0.99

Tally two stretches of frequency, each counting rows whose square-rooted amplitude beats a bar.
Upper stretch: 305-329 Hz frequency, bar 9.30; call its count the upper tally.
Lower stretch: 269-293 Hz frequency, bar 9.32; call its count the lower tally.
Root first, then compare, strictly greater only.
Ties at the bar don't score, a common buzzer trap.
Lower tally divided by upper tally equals 0.60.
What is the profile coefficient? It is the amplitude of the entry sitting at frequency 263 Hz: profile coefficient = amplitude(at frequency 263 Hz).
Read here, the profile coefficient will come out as 83.2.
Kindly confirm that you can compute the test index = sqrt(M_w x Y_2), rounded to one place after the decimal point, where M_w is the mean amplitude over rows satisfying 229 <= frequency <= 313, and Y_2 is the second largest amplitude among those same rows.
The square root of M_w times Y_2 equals 87.8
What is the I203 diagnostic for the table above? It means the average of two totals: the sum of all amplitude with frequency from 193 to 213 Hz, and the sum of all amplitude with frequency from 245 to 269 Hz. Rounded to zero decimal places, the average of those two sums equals 426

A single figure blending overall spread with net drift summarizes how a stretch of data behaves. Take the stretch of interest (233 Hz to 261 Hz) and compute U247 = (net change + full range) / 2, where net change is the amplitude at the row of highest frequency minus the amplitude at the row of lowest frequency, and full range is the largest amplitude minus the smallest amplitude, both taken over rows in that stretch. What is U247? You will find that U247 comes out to 1.1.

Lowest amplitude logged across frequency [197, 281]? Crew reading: 56.4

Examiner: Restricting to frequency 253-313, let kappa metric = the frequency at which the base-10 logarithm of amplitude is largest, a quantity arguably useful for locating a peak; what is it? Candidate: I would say 295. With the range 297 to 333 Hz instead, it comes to 311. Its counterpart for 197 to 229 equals 227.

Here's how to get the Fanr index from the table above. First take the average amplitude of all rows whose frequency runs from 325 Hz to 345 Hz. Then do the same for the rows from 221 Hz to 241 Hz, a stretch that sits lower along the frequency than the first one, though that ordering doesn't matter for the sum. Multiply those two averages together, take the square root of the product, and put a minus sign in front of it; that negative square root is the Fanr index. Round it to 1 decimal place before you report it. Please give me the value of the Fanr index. -86.2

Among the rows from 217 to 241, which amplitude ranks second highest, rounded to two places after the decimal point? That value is 86.57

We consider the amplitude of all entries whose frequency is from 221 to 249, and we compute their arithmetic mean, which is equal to 86.9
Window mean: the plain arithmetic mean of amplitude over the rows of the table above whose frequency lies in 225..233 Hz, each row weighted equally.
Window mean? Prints 86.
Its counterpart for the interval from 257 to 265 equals 84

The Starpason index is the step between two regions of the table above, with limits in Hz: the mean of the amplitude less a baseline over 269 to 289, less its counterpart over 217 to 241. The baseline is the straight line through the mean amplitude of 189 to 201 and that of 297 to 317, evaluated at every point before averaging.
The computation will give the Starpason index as -14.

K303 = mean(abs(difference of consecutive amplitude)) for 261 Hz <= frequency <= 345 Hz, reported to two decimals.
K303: 1.62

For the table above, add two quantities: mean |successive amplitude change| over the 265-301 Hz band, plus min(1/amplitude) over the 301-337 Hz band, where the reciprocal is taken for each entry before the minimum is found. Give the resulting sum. 1.82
